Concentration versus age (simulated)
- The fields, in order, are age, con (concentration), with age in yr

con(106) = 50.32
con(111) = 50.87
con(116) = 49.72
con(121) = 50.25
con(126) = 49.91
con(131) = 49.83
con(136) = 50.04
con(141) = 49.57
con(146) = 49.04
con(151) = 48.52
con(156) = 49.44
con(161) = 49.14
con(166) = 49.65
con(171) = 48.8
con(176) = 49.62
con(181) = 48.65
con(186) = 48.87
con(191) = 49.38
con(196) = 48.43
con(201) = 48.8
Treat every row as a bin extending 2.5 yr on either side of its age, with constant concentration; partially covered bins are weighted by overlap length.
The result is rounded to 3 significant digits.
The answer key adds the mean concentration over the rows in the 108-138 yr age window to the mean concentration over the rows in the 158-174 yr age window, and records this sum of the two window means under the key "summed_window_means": 99.3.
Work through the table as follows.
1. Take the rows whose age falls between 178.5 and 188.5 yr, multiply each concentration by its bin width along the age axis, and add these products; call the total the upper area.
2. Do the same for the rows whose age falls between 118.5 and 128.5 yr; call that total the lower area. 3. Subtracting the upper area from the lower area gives 13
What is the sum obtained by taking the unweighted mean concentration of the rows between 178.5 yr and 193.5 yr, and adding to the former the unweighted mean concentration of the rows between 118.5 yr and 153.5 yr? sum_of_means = 98.6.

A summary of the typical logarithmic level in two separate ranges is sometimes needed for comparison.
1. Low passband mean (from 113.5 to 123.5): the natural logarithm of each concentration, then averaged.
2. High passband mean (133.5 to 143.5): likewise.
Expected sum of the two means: 7.82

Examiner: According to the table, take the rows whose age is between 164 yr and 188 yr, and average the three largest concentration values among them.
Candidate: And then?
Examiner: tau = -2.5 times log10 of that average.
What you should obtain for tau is -4.23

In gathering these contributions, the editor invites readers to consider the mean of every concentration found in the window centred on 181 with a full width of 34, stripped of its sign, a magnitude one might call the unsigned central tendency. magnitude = 49.1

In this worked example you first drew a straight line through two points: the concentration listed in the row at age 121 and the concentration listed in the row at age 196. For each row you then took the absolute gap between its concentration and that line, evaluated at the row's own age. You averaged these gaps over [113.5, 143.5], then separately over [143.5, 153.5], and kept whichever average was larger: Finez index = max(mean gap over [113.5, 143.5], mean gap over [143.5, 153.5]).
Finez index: 0.80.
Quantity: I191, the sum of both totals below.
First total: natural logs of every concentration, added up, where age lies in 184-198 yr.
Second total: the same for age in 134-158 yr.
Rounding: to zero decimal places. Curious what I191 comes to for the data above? 31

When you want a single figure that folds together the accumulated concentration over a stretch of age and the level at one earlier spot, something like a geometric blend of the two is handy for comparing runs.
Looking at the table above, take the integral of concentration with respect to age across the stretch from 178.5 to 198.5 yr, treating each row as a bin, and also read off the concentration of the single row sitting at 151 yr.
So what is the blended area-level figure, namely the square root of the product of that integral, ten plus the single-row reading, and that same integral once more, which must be 7471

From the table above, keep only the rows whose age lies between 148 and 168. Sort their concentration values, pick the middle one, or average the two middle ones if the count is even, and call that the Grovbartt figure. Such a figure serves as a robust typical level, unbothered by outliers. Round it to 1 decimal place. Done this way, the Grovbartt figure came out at 49.3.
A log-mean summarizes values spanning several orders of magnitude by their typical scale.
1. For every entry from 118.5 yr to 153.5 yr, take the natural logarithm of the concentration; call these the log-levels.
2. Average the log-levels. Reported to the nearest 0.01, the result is 3.90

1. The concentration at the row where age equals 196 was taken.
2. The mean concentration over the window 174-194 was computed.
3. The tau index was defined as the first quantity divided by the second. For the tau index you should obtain 0.99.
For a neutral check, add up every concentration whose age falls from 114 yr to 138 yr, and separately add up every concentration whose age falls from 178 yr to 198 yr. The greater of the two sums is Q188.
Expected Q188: 250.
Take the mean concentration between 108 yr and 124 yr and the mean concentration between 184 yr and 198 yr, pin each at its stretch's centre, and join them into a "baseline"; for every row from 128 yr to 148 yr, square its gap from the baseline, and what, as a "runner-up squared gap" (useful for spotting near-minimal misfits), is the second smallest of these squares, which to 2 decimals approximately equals 0.03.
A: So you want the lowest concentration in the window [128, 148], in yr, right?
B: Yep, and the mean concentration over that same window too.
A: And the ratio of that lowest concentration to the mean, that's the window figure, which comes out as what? 0.988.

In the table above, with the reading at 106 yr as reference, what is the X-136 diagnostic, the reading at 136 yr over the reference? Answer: 0.99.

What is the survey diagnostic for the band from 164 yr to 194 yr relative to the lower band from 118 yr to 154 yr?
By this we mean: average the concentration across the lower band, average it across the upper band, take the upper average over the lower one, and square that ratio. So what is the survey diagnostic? 0.98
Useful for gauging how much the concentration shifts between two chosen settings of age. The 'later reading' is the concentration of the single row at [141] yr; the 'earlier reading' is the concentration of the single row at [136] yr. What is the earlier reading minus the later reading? 0.47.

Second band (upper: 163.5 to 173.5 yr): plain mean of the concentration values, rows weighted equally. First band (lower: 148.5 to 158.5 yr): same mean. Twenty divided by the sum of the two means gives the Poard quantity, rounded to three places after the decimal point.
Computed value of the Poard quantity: 0.204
